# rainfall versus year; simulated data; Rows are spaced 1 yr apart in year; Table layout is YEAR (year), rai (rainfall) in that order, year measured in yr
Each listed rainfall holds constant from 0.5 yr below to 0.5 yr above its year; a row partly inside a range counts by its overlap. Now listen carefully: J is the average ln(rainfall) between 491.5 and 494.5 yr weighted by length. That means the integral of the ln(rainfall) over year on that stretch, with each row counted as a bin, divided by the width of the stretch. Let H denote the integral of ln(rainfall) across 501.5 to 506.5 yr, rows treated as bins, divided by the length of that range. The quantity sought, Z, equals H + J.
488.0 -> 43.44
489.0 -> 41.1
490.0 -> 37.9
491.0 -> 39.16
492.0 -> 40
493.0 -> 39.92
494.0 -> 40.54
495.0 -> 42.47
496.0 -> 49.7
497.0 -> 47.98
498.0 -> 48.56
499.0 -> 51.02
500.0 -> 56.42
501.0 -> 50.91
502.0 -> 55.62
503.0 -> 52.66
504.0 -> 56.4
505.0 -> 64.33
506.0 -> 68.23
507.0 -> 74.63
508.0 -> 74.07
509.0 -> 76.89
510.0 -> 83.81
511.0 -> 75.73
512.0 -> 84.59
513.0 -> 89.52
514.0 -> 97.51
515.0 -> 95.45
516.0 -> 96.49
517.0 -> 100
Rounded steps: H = 4.08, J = 3.69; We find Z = 7.8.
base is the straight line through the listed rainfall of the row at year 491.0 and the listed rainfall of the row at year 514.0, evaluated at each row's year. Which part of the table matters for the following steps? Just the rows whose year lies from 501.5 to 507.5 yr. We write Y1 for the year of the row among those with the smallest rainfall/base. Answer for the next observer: 503.0 yr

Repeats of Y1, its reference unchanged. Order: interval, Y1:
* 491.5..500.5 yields 498.0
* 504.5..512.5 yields 511.0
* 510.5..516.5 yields 511.0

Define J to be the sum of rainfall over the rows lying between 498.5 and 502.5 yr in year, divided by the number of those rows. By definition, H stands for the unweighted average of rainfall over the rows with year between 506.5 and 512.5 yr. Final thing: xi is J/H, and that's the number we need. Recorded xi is 0.7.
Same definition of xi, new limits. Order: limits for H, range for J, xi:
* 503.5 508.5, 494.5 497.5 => 0.7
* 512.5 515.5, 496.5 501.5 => 0.5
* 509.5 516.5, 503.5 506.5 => 0.7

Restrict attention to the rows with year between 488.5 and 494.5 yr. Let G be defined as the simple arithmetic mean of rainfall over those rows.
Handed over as 40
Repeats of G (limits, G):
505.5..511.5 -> 76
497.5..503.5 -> 53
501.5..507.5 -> 62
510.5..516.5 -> 90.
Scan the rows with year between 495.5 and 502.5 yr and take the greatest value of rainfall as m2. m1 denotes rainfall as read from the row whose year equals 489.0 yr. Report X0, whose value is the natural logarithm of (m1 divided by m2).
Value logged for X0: -0.32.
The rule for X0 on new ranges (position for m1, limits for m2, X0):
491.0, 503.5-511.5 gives -0.76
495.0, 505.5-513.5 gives -0.75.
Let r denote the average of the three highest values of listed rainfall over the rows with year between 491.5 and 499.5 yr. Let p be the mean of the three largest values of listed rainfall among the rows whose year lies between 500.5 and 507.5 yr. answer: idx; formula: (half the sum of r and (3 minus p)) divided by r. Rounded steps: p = 69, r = 50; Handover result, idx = -0.16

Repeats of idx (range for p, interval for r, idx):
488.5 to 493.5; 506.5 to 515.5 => 0.30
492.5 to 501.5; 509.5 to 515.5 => 0.24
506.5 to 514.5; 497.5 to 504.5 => -0.28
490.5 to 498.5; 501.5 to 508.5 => 0.18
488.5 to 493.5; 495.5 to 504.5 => 0.17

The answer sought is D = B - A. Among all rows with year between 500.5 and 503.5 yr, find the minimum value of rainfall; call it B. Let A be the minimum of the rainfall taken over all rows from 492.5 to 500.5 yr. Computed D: 11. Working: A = 39.92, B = 50.91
